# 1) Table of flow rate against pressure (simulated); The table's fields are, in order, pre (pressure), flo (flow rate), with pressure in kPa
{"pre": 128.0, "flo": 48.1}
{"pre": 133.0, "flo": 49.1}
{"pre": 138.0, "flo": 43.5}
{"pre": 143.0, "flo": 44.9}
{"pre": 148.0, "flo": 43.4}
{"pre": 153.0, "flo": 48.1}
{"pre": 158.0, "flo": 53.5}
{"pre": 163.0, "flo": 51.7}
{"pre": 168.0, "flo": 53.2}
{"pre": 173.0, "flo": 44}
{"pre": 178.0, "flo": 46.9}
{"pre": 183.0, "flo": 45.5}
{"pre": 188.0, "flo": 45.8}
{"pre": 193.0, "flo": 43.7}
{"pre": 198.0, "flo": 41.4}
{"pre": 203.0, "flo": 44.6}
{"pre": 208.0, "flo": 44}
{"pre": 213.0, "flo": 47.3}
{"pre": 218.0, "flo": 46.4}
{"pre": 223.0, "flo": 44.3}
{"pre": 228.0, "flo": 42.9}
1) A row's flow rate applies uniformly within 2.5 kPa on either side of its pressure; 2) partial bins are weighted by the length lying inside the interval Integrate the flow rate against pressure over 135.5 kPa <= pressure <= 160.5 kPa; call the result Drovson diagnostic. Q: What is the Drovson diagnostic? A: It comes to 1167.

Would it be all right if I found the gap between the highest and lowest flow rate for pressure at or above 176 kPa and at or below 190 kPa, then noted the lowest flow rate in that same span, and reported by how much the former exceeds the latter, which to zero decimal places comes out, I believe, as -44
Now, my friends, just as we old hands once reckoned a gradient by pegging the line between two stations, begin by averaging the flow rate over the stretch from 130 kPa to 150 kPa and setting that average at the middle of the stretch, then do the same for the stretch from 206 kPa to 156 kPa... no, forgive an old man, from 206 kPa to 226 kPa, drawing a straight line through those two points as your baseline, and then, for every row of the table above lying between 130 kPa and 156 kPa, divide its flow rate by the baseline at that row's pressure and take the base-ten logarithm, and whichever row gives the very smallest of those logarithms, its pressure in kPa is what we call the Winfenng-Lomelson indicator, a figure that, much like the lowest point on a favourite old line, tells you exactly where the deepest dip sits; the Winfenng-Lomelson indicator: 148.0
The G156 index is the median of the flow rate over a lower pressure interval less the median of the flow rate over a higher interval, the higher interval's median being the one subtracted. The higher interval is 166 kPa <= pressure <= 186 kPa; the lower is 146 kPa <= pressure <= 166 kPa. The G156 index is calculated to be 3.7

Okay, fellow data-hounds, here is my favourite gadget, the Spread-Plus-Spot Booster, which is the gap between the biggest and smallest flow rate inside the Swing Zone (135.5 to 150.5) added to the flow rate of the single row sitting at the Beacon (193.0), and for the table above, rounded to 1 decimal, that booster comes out 45.2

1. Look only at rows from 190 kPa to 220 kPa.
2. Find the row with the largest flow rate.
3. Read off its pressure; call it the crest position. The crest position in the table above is 213.0 kPa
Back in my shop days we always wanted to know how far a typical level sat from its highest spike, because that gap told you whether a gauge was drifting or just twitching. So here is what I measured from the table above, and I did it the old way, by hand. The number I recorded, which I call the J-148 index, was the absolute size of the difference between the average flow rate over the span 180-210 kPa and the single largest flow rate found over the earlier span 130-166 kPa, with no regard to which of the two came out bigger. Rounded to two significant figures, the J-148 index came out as 9.3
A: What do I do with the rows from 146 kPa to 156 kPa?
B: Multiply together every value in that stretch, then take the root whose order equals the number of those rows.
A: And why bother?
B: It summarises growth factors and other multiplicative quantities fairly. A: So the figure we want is 46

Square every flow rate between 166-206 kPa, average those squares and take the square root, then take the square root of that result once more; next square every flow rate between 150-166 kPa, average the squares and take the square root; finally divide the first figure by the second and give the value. 0.132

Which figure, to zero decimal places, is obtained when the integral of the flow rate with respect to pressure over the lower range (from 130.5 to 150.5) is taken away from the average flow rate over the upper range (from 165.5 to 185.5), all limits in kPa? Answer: -857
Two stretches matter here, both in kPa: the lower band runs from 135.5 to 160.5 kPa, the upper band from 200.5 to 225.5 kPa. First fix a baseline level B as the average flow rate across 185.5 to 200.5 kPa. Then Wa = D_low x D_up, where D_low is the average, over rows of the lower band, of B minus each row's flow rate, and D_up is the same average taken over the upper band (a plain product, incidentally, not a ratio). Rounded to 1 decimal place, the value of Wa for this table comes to 5.1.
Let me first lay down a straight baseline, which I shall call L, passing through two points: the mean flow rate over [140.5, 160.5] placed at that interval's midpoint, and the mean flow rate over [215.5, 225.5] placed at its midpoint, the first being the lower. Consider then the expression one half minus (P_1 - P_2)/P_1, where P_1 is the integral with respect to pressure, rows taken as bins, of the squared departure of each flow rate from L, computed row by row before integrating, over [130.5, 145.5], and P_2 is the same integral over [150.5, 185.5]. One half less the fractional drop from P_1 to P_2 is 3.4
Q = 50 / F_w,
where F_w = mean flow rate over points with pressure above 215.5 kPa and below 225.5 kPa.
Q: 1.10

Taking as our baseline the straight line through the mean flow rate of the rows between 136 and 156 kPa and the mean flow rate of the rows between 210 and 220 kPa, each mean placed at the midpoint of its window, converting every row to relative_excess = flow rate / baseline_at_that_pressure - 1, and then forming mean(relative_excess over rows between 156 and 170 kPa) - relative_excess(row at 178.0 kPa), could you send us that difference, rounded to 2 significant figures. 0.14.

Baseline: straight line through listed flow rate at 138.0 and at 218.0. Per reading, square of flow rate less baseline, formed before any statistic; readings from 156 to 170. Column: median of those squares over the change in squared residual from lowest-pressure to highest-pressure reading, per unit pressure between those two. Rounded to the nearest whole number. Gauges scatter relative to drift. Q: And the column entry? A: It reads -63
